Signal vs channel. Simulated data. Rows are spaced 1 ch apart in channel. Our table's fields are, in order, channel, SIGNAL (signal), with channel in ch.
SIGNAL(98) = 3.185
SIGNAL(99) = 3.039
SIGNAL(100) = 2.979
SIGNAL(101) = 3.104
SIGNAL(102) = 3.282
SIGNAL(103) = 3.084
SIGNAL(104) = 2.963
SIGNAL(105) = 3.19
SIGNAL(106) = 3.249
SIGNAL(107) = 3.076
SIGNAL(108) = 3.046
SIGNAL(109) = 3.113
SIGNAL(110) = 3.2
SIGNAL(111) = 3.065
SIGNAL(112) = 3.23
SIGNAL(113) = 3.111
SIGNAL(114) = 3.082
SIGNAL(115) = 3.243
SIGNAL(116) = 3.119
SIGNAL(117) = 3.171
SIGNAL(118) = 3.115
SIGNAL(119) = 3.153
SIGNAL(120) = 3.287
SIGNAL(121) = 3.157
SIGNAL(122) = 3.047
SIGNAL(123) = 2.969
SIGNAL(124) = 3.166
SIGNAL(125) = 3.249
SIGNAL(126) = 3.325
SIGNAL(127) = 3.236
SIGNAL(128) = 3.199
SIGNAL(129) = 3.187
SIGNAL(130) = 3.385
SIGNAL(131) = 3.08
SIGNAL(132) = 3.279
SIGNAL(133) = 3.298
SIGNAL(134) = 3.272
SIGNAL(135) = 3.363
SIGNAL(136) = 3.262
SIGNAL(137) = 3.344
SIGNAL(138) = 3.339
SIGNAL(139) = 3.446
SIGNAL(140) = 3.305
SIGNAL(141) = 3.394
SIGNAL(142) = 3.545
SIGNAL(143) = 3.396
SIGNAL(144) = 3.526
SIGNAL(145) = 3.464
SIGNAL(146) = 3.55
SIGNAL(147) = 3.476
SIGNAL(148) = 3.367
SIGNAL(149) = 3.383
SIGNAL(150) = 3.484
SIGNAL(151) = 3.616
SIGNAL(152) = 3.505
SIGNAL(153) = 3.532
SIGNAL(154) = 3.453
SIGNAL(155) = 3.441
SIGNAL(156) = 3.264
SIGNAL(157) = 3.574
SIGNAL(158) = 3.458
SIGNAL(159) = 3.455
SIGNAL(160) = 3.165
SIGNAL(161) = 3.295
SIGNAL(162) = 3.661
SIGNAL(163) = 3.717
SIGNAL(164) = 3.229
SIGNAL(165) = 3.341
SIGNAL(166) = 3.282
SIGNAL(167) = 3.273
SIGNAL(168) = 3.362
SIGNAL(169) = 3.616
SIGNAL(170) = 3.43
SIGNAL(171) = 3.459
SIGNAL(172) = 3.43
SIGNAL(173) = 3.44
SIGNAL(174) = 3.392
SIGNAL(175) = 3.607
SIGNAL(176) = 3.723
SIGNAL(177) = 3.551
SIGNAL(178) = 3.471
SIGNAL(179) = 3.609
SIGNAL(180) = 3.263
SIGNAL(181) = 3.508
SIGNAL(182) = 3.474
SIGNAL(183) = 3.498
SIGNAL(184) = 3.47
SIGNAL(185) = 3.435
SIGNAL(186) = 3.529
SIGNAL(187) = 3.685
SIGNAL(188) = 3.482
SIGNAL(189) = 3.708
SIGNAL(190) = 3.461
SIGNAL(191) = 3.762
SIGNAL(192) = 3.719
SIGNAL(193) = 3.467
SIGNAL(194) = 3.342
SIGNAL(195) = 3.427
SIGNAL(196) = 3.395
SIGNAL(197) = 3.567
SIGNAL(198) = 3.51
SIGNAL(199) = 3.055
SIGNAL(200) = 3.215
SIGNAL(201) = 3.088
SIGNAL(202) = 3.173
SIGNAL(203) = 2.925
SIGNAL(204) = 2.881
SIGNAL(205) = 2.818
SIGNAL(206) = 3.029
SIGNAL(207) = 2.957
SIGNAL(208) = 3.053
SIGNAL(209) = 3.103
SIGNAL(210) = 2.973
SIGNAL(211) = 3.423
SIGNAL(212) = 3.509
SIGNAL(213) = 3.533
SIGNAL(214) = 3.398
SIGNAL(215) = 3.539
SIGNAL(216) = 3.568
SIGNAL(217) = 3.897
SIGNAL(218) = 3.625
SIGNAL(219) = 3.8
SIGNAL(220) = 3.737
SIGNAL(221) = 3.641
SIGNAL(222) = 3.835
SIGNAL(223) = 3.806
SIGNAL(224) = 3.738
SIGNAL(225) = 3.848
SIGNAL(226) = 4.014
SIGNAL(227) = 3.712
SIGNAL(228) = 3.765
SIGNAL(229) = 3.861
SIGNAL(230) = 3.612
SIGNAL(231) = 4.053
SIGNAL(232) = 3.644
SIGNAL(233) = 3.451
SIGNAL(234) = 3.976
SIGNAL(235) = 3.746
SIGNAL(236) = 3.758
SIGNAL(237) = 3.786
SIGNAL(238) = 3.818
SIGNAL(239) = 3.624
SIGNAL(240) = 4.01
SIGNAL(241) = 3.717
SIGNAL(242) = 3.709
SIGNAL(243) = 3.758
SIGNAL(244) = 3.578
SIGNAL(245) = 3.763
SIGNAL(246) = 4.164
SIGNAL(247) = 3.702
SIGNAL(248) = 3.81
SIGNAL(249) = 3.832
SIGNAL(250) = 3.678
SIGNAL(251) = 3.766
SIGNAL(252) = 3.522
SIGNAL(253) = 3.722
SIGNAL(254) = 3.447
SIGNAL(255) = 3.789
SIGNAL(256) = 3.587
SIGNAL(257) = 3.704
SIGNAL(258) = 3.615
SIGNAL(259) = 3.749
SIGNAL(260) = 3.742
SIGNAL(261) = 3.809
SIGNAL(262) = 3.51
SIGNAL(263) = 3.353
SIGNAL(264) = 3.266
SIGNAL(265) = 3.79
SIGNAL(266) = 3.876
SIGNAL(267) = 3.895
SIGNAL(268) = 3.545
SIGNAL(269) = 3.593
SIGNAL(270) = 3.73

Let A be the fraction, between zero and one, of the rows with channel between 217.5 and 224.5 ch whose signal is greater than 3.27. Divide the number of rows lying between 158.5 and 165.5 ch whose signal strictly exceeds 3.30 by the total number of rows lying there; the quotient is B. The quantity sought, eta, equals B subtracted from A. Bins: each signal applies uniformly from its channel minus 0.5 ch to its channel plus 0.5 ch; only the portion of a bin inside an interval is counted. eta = 0.4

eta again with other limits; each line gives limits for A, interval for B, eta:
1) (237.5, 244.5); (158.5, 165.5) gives 0.4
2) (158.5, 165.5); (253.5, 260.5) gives -0.3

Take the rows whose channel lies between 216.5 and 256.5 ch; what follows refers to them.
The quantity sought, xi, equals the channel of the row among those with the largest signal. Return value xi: 246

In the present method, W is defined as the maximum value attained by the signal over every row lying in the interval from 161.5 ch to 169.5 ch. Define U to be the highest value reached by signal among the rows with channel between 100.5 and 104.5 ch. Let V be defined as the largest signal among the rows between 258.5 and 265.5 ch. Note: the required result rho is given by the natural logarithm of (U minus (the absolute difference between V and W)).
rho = 1.16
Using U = 3.282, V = 3.809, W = 3.717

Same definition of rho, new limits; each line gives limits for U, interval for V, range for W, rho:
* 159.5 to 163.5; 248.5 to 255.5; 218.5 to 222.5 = 1.31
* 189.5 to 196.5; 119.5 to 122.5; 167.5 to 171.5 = 1.23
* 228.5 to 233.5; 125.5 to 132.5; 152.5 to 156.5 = 1.36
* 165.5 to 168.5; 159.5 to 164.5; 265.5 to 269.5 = 1.16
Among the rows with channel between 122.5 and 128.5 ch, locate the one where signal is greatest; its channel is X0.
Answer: 126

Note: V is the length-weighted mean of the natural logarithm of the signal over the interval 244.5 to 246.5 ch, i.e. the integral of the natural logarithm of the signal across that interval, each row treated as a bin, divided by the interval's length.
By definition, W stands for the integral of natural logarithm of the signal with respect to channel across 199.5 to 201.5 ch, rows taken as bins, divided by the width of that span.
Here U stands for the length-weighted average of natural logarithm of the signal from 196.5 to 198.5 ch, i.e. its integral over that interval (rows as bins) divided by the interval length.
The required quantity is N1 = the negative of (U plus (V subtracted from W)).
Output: -1.04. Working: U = 1.26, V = 1.38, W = 1.15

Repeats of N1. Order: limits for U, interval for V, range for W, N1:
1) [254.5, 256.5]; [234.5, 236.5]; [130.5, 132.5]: -1.14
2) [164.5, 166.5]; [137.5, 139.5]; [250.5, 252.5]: -1.27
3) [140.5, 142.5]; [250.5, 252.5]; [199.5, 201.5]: -1.10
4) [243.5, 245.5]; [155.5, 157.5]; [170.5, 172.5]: -1.31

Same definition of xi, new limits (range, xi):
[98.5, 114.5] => 102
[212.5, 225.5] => 217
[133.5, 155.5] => 151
